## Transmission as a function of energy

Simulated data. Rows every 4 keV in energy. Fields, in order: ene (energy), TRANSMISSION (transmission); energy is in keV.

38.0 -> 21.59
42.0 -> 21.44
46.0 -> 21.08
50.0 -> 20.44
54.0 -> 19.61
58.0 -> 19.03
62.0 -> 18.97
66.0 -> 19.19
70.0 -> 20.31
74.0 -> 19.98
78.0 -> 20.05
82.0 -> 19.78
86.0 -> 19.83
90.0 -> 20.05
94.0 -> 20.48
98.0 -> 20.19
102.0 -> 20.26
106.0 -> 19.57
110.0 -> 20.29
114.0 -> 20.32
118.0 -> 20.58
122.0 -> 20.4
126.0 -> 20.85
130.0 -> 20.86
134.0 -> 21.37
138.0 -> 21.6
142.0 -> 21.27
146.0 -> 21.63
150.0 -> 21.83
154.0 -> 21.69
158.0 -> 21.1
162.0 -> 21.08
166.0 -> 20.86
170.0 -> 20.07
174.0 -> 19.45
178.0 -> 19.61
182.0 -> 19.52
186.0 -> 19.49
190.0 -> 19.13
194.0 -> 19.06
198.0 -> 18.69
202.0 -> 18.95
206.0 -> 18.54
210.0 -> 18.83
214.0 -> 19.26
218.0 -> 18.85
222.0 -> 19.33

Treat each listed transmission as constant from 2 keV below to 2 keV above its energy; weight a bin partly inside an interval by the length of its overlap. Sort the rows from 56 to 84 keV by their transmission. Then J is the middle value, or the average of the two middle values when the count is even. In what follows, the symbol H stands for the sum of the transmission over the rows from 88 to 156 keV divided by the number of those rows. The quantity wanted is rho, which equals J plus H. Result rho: 40.6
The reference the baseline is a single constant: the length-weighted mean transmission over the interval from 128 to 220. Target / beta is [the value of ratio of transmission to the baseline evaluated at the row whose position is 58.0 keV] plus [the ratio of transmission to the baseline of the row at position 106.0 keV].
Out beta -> 1.92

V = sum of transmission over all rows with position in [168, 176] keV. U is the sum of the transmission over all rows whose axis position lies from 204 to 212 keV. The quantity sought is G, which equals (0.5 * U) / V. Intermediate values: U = 37.4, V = 39.5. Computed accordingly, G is 0.473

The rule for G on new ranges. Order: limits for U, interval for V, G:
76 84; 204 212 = 0.533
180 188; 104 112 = 0.489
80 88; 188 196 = 0.519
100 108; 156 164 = 0.472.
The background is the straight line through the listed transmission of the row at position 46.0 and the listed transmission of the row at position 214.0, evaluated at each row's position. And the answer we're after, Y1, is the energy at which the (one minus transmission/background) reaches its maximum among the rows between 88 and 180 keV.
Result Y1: 106.0 keV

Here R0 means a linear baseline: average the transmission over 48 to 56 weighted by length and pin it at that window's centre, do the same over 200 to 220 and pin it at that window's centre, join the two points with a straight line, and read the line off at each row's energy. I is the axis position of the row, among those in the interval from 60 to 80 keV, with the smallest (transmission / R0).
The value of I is 62.0 keV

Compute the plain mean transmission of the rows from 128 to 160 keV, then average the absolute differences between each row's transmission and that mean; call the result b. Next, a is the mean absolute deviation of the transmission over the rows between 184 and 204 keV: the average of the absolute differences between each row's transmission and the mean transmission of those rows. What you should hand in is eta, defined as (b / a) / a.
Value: 6.9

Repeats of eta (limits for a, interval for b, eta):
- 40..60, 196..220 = 0.3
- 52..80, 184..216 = 1.2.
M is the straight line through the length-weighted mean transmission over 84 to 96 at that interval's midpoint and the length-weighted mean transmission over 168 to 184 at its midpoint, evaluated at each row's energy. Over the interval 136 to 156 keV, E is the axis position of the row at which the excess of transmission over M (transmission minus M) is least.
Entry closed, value 142.0 keV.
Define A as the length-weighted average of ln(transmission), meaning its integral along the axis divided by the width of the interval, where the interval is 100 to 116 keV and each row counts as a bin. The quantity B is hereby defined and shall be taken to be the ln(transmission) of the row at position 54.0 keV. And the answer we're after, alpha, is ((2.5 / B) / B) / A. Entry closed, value 0.0941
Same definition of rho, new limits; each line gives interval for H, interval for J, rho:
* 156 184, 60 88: 40.1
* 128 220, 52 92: 39.9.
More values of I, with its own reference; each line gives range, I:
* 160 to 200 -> 198.0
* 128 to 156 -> 130.0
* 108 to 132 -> 110.0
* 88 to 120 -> 106.0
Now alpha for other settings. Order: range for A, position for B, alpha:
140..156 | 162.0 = 0.0876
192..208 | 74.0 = 0.0950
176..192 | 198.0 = 0.0983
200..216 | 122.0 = 0.0935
